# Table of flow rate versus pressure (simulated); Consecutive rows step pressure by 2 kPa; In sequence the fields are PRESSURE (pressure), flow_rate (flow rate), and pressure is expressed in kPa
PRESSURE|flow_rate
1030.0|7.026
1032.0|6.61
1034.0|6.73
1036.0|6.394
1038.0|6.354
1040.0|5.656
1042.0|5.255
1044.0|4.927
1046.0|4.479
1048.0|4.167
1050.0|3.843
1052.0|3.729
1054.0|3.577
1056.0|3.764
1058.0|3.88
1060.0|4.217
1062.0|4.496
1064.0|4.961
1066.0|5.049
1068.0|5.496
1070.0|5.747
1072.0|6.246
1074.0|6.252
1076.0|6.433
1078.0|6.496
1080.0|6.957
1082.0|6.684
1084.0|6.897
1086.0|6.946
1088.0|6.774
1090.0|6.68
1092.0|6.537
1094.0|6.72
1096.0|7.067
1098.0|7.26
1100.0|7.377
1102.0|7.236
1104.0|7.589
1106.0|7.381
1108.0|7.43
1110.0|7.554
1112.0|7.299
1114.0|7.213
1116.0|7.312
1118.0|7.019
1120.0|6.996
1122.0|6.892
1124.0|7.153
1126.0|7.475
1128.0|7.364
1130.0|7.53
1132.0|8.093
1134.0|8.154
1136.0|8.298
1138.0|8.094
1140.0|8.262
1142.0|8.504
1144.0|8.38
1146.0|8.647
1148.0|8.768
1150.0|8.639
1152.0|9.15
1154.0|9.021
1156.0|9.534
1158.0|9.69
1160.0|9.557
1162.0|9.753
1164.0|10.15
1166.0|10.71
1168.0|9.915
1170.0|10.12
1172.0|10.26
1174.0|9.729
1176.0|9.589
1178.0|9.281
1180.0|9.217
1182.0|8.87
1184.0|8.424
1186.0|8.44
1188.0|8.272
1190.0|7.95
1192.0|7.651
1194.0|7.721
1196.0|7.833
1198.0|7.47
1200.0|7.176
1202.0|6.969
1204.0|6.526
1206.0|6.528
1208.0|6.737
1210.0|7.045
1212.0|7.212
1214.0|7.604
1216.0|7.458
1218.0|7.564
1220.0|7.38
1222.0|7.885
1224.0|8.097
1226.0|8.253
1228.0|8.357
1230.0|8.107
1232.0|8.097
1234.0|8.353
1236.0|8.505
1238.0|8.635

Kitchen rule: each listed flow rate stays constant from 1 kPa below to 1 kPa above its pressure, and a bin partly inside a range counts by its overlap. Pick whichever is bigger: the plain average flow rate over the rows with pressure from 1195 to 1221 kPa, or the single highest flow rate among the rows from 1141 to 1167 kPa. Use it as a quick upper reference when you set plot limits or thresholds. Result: 10.7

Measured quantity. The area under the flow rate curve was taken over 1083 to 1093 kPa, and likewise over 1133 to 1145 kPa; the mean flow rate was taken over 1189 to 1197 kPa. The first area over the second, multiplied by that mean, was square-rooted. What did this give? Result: 2.3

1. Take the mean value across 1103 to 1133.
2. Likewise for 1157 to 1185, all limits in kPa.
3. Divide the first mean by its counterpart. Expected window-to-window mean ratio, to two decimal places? 0.76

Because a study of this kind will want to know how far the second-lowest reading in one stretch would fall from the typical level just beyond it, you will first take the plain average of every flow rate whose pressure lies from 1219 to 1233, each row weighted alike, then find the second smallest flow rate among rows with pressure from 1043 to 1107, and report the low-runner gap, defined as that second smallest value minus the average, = -4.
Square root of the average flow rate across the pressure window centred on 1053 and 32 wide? 2.15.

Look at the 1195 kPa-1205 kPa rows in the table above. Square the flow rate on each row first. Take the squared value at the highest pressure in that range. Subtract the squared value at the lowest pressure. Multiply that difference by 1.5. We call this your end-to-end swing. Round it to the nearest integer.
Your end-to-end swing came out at -28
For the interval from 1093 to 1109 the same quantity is 15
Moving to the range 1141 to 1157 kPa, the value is 28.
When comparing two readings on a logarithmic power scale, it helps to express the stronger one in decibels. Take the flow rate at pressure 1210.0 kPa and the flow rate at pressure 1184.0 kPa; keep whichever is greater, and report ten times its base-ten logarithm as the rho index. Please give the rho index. 9.3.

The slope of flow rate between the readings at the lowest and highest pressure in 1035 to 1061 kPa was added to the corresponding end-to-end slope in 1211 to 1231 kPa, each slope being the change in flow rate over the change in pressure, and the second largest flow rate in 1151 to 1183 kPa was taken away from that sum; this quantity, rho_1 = -10.30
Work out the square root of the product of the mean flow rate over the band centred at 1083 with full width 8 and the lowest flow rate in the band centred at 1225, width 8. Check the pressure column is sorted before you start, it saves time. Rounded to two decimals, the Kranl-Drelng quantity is 7.36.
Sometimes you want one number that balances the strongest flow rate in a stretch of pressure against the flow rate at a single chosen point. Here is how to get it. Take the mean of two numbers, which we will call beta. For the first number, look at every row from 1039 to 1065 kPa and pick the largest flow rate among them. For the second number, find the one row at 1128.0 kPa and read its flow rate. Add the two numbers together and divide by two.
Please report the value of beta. 6.5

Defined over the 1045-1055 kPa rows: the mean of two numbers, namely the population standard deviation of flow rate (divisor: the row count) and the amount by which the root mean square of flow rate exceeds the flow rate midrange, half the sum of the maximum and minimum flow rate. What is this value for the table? 0.13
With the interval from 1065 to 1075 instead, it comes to 0.29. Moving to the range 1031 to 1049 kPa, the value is 0.57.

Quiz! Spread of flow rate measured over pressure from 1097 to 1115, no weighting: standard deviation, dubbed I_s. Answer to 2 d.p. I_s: 0.13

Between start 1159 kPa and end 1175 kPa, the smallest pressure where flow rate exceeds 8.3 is 1160.0 kPa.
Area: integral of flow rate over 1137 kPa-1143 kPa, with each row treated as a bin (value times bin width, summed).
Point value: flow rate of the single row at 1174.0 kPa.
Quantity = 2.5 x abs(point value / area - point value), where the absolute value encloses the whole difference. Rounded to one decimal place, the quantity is 23.8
